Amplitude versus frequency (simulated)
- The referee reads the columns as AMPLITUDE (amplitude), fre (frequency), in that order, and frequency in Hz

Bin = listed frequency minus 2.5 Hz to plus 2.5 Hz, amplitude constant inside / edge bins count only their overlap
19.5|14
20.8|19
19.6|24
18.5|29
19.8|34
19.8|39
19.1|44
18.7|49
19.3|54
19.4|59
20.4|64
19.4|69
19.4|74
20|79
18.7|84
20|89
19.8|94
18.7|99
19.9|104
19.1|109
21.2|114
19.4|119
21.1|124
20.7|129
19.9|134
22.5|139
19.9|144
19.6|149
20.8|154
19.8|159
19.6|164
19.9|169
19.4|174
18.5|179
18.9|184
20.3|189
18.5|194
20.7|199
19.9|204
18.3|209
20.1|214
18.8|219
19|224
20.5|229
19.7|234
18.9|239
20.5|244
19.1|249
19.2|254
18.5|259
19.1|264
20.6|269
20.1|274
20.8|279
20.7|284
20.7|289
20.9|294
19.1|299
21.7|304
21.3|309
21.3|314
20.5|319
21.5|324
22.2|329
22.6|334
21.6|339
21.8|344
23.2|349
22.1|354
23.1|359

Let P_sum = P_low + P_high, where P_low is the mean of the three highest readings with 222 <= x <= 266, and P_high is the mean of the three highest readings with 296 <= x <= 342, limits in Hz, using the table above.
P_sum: 42.4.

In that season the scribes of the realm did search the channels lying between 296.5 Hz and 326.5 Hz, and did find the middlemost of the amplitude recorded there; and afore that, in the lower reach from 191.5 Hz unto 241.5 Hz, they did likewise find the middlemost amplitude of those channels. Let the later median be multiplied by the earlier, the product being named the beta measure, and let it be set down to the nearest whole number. 412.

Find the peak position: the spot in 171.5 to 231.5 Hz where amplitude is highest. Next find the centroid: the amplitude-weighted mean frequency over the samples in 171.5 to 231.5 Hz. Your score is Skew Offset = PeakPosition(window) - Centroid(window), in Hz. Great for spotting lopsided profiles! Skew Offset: -2.6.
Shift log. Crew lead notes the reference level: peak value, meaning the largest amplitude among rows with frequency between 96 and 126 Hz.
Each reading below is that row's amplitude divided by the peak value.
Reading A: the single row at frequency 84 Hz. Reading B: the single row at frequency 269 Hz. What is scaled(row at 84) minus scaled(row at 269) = -0.09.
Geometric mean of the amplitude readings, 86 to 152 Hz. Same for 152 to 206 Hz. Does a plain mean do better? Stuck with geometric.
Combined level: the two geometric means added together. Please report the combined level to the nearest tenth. 39.8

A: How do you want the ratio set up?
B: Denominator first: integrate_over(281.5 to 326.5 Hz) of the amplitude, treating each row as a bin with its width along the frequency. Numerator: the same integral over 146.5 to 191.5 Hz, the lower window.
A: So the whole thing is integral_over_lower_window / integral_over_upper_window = 0.942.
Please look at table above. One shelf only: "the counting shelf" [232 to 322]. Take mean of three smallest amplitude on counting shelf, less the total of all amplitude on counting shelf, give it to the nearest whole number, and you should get -344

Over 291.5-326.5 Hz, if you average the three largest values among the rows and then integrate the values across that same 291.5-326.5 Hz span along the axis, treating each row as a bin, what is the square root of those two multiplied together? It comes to 125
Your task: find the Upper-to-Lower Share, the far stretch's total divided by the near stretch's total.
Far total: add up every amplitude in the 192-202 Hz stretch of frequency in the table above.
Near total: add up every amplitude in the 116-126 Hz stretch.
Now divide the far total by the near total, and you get 0.97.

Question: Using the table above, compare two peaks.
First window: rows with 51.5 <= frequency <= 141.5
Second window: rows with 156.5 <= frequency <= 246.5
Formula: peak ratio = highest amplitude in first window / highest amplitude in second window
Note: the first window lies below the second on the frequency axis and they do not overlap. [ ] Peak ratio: 1.09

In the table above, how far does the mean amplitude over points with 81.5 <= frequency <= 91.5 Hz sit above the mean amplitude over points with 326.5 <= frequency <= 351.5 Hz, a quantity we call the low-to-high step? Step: -2.9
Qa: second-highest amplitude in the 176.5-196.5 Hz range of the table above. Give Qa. 18.9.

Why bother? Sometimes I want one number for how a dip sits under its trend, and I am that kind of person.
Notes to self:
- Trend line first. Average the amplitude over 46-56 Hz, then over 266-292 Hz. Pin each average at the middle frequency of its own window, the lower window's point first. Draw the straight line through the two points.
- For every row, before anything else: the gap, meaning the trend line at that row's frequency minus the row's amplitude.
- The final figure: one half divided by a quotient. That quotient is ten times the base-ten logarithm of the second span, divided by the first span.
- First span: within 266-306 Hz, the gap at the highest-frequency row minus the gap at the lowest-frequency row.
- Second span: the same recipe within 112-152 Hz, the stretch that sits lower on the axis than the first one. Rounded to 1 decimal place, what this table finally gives -0.2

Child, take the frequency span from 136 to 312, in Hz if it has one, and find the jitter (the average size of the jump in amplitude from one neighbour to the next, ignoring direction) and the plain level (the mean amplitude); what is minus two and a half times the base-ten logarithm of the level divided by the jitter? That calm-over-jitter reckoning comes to -3.25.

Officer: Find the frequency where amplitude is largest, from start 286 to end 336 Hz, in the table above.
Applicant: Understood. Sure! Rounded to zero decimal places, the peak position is 334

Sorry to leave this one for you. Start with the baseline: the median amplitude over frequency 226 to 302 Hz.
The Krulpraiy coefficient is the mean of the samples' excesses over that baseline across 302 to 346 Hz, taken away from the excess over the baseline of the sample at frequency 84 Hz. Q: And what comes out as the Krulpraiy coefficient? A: -2.9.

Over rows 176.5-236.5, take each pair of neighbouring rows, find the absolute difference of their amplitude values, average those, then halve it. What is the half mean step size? 0.63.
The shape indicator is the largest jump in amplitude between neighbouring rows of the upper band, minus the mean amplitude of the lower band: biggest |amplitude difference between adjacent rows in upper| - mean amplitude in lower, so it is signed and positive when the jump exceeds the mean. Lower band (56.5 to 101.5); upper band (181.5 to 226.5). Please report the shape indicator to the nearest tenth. -17.3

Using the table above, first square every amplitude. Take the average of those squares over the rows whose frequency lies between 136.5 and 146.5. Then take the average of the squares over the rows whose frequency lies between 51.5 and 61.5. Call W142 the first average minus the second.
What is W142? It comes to 77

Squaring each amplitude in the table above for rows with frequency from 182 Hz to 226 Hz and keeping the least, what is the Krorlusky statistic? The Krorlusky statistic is 335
